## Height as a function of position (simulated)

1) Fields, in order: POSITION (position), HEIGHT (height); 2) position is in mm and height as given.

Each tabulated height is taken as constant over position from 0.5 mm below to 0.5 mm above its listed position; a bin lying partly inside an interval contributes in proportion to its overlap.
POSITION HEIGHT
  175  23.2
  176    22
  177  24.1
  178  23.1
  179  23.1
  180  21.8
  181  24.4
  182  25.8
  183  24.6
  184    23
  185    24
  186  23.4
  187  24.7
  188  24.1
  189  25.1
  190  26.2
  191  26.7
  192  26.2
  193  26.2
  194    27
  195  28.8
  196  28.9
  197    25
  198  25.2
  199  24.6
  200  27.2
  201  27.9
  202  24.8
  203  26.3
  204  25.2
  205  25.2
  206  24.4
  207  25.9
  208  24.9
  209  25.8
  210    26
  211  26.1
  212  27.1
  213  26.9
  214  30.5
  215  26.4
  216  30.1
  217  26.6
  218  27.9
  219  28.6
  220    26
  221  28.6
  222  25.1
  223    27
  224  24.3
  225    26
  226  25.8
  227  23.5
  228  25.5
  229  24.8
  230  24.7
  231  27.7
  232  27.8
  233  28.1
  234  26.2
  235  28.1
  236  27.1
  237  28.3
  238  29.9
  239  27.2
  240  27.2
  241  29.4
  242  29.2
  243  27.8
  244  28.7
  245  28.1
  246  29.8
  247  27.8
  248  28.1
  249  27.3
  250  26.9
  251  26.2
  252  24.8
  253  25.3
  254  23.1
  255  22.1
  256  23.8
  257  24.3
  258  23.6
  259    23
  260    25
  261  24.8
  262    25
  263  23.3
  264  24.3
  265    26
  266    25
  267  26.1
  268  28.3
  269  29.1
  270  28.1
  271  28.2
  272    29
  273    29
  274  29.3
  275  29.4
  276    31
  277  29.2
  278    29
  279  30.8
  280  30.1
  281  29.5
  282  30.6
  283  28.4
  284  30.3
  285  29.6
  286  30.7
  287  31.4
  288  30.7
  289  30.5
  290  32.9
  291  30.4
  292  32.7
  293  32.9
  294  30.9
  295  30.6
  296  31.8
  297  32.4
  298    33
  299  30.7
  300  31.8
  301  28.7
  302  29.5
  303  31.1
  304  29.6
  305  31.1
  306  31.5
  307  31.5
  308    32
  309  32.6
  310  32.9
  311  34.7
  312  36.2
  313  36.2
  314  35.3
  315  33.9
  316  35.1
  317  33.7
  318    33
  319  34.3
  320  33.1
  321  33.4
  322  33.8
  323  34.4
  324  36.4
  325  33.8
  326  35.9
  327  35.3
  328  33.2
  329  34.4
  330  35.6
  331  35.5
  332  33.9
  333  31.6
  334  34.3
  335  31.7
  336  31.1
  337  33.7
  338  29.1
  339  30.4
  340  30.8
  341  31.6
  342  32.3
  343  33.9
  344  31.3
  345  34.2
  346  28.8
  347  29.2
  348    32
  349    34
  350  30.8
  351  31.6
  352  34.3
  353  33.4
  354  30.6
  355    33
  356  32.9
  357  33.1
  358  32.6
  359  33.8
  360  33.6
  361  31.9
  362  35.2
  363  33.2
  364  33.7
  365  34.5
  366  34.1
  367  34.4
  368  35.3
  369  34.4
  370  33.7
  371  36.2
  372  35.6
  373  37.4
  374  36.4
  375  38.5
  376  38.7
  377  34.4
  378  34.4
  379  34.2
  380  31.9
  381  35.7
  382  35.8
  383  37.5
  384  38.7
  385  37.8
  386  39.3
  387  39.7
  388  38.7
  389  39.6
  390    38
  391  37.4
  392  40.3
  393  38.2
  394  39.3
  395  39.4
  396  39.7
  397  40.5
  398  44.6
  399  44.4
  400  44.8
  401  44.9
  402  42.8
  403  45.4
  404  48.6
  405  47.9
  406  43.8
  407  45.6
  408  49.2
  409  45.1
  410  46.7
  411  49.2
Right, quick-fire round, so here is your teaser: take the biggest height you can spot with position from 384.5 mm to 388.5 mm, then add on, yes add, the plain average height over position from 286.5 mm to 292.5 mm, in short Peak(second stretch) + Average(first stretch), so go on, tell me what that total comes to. 71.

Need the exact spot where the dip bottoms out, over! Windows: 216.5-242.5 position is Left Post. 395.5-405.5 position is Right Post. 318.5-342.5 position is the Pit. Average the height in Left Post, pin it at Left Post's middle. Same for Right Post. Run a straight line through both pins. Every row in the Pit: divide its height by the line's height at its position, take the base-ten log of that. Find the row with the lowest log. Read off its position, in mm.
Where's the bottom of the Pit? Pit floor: 338 mm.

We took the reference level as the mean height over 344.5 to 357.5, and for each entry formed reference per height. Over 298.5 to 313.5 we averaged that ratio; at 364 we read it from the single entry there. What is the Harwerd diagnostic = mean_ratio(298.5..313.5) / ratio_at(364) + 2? 3.06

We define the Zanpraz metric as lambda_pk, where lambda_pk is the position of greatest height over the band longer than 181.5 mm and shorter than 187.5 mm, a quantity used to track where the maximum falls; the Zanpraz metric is 182 mm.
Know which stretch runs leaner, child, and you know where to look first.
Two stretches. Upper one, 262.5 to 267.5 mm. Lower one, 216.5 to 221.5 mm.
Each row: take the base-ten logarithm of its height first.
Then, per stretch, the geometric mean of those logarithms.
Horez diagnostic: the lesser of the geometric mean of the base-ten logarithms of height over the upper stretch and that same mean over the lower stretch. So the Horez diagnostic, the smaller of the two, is 1.40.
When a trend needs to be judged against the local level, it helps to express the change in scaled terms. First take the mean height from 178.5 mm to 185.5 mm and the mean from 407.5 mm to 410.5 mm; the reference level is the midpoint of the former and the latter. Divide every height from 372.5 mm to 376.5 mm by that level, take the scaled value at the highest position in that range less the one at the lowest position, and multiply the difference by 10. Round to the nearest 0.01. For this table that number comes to 0.37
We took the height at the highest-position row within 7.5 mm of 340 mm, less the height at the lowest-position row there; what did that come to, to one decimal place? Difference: -2.4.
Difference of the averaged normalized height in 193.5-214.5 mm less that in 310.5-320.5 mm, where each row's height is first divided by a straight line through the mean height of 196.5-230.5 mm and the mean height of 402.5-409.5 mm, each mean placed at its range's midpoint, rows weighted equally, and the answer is 0.11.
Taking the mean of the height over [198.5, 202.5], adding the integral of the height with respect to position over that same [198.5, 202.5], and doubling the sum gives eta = 261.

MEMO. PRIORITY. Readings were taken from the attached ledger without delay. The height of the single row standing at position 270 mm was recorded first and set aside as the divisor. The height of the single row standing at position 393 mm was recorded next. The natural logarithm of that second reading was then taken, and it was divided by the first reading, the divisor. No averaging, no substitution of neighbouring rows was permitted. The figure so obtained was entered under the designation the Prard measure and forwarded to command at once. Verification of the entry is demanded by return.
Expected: 0.130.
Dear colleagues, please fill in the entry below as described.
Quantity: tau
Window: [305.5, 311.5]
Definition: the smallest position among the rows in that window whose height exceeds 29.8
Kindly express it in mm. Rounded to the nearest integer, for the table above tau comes 306 mm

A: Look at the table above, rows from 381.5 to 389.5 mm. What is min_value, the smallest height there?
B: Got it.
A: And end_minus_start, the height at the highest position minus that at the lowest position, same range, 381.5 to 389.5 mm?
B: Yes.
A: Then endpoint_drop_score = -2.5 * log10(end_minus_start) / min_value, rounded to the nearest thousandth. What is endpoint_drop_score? -0.040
